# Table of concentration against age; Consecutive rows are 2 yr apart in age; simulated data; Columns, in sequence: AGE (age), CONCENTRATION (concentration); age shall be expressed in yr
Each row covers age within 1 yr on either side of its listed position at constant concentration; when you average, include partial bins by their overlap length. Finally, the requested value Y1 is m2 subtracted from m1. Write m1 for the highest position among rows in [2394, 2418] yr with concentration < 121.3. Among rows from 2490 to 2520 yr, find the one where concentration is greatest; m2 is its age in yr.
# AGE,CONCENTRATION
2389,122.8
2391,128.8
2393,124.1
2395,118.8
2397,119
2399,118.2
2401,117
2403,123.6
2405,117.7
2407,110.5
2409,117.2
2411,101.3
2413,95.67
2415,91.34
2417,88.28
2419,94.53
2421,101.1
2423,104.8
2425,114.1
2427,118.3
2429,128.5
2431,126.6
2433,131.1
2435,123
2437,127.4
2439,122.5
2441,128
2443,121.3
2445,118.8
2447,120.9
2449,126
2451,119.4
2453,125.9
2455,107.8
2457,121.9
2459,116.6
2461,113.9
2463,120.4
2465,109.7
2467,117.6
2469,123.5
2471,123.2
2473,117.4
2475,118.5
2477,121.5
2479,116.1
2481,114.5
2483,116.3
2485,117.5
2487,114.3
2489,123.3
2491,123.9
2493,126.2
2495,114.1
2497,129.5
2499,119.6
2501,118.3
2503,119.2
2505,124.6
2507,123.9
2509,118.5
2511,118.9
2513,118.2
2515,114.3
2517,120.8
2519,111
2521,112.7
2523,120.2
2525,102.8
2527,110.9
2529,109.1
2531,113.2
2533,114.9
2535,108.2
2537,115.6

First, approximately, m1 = 2417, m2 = 2497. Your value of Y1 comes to -80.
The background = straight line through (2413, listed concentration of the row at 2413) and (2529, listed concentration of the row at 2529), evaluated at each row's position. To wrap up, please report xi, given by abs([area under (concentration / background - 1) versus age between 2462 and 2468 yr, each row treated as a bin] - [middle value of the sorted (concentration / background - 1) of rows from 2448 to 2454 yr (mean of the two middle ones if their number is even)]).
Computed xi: 0.6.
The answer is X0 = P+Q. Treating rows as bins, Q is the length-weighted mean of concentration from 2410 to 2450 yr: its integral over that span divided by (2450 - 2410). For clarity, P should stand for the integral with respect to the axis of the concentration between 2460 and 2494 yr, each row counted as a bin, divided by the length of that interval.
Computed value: 233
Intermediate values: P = 119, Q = 114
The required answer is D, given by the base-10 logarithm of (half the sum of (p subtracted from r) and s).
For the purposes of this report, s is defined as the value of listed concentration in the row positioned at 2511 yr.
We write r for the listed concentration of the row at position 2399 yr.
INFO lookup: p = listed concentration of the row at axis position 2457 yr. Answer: 1.76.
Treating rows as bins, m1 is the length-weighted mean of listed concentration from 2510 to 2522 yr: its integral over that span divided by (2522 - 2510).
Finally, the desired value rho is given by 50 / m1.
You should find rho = 0.431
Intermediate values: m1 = 116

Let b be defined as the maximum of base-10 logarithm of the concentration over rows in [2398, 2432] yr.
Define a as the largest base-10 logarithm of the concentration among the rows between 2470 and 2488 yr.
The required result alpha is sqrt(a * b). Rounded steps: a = 2.09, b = 2.11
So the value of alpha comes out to 2.10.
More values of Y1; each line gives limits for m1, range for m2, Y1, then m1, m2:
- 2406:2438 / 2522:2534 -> -96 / 2427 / 2523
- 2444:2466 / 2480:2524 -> -32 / 2465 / 2497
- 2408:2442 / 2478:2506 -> -70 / 2427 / 2497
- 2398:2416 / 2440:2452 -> -26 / 2415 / 2441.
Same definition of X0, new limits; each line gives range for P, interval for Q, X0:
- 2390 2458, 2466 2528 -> 235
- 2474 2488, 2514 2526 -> 231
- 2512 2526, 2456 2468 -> 231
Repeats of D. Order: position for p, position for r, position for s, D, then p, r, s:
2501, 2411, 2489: 1.73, 118.3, 101.3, 123.3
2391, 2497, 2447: 1.78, 128.8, 129.5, 120.9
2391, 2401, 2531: 1.71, 128.8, 117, 113.2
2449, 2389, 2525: 1.70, 126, 122.8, 102.8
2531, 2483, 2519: 1.76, 113.2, 116.3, 111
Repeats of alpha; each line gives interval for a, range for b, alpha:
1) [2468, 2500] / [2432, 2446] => 2.11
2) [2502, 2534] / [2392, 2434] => 2.11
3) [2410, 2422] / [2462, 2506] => 2.06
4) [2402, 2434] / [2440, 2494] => 2.11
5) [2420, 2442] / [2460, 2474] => 2.10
